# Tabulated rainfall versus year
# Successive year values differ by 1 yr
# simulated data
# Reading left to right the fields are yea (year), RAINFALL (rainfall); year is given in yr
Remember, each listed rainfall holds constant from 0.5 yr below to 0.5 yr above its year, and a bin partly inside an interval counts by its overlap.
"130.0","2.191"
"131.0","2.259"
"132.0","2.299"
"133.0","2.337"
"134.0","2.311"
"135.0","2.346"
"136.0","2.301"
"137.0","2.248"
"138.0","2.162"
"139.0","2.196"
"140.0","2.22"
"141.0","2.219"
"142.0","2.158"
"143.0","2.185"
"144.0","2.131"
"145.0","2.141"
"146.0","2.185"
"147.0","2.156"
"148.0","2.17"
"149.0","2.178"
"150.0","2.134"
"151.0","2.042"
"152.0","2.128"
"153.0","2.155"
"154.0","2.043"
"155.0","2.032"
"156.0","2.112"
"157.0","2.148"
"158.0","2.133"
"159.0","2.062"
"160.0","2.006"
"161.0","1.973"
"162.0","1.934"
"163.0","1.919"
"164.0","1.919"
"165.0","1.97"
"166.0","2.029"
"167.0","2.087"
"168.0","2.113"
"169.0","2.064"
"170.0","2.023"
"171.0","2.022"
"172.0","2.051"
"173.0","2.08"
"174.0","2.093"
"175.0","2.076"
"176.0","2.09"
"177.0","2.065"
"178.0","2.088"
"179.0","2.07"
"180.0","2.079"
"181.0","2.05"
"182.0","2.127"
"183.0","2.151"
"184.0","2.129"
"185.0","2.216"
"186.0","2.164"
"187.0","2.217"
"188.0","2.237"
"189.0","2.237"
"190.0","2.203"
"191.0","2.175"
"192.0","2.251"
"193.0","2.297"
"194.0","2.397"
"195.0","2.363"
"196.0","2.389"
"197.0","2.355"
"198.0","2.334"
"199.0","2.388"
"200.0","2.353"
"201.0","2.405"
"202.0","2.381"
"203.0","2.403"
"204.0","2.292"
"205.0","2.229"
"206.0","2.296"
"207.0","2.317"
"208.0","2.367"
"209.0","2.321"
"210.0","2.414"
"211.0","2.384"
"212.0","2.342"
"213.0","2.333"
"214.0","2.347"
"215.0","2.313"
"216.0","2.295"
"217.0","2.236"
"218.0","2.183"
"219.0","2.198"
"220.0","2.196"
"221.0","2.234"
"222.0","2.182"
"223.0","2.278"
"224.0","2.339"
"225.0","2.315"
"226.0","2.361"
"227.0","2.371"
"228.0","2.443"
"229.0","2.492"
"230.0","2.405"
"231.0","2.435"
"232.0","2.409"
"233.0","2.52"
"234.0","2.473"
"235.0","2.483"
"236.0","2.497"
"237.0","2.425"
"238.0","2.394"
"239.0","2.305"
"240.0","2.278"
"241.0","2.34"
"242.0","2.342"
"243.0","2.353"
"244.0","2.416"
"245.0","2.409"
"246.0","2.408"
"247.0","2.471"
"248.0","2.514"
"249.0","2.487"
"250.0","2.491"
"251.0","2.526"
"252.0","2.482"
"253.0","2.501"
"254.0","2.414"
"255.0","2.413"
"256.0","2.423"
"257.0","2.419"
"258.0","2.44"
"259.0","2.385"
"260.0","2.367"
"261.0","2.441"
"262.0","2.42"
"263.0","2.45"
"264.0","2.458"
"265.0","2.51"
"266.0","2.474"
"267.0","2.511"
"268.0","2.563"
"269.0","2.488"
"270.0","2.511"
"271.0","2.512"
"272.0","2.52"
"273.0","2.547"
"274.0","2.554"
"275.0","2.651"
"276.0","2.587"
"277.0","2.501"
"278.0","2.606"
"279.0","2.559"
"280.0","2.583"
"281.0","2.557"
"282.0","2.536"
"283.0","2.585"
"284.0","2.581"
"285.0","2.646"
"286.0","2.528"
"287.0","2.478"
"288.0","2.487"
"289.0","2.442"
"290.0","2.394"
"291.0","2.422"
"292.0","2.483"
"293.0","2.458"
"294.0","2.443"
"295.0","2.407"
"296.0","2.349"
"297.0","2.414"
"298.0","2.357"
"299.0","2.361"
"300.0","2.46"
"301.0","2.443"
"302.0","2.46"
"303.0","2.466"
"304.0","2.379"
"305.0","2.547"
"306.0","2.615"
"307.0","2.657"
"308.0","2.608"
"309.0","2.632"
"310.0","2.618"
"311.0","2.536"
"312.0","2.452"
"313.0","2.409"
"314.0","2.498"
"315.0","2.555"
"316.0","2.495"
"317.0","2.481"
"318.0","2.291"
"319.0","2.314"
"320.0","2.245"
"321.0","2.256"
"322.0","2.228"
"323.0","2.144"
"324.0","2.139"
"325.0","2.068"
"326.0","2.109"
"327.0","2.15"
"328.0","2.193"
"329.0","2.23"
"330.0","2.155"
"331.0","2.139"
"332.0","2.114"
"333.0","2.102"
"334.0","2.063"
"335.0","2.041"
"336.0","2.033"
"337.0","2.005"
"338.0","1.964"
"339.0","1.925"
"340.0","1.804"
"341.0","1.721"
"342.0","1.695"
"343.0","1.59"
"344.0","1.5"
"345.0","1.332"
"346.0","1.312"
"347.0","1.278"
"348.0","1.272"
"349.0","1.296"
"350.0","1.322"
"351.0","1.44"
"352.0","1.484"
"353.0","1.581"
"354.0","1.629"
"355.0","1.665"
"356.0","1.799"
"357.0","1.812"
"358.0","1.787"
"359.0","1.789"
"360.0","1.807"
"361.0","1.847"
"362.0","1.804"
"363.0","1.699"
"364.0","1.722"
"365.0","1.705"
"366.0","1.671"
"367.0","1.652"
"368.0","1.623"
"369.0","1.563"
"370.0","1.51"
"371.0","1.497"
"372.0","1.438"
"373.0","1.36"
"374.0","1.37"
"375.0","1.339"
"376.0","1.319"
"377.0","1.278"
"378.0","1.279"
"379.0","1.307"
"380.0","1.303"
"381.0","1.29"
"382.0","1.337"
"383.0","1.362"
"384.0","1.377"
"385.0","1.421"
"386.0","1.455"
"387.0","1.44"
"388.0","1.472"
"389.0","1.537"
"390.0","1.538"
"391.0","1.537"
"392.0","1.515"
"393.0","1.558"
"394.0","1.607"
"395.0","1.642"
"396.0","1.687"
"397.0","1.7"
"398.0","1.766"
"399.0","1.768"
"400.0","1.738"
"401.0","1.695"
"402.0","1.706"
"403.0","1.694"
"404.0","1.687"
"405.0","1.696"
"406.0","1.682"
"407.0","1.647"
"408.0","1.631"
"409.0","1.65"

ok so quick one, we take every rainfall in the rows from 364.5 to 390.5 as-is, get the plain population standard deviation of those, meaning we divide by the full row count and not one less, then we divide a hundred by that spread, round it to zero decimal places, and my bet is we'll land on 793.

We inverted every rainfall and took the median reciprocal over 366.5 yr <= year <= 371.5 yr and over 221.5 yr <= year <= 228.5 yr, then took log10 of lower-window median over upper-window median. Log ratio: -0.18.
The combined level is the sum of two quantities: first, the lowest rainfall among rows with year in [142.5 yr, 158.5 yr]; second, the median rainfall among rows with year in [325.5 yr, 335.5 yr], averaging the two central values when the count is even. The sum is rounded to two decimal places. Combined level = 4.16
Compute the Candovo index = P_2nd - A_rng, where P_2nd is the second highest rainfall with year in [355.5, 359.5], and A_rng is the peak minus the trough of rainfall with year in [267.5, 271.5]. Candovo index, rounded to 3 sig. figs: 1.72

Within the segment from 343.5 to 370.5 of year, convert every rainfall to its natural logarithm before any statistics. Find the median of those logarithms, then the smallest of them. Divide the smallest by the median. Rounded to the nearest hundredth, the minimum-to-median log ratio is 0.49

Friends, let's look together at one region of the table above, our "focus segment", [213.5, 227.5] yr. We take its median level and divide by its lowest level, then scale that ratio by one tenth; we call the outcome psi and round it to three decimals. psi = 0.105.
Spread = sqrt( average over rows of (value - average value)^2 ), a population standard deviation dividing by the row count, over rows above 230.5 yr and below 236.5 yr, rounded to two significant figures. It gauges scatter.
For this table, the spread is 0.037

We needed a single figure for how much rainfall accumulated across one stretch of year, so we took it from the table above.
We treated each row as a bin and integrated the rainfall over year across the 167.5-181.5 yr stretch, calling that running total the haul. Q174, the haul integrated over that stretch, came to 29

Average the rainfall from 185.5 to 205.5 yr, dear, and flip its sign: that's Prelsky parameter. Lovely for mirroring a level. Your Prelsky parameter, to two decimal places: -2.30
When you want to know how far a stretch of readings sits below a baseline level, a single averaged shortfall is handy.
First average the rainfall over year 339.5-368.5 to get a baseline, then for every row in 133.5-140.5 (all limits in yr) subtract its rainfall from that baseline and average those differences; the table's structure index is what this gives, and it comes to -0.65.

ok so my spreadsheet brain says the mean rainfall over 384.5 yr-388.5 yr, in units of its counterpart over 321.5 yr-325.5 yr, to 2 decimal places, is 0.67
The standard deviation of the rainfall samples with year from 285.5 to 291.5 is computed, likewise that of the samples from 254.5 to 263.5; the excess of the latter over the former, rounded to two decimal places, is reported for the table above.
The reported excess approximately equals -0.02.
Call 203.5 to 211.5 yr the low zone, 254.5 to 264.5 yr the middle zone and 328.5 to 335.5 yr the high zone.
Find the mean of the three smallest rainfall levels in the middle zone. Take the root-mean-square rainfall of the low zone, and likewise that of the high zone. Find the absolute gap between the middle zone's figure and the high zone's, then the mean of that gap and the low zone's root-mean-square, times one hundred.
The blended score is 130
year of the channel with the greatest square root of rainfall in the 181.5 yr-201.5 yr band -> 201.0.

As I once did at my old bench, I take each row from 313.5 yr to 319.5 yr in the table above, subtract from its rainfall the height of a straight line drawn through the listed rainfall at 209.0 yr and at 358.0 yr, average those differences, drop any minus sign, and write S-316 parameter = 0.50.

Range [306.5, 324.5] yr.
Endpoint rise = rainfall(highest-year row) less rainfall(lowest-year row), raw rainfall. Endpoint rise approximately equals -0.5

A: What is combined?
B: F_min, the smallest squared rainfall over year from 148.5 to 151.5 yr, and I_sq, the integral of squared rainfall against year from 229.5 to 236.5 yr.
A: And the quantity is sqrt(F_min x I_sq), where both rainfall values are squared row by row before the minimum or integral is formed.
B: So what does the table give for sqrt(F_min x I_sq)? 13.3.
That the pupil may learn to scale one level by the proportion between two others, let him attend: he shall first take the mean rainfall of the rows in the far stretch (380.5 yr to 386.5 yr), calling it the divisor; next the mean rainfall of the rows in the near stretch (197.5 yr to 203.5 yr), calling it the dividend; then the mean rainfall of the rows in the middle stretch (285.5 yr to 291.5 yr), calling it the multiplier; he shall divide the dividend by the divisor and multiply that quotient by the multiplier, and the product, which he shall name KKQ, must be 4.25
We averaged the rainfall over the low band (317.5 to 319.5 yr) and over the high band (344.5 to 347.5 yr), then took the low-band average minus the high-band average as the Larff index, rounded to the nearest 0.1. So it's 1.0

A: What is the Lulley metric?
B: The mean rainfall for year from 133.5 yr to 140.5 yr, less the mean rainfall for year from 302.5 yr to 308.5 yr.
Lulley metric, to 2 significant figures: -0.29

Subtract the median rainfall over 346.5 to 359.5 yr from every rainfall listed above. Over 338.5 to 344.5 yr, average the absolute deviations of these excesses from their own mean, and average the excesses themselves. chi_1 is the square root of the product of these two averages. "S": 0.118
